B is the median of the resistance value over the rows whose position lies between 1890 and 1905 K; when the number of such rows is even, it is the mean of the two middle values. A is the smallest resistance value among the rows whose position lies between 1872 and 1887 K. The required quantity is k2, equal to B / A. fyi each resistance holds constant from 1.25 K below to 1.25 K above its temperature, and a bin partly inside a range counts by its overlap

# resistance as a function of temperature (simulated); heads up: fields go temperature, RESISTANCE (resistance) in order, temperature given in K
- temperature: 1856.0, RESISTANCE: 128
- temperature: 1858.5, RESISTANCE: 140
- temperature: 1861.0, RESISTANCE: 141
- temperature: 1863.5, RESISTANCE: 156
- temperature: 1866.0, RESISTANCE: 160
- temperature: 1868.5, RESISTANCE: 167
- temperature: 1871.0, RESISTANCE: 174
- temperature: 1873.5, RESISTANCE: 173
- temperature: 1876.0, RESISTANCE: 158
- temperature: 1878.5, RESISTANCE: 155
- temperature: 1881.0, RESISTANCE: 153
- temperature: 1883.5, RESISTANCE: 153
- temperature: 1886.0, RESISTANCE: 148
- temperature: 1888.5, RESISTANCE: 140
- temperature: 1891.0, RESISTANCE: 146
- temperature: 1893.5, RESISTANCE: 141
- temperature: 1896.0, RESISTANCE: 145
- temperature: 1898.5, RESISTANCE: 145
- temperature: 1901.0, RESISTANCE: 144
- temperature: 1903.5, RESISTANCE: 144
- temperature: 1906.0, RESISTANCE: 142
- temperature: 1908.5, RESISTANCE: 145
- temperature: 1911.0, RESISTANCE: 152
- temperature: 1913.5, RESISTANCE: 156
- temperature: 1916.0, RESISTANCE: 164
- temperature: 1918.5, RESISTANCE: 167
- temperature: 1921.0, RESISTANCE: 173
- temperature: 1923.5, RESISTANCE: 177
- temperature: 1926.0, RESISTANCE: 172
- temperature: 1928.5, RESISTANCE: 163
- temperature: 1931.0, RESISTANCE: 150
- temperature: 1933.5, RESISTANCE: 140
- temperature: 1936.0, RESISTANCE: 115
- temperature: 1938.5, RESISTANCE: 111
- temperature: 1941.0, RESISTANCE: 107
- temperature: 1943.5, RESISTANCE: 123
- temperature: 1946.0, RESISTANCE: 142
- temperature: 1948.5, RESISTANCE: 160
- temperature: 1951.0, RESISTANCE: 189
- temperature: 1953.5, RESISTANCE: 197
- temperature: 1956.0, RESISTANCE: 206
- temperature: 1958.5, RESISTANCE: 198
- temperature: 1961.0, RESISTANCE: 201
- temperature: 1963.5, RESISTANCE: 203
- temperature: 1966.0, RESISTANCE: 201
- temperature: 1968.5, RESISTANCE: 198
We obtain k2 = 1.0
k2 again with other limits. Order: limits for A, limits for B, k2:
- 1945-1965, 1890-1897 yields 1.0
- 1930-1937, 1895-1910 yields 1.3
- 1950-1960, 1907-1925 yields 0.9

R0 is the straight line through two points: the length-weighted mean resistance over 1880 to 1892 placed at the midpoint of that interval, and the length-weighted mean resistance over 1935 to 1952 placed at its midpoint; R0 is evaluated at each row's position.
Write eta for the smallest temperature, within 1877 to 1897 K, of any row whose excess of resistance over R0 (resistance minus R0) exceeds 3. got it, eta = 1878.5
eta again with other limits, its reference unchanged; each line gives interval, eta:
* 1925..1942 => 1926.0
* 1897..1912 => 1911.0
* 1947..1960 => 1948.5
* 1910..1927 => 1911.0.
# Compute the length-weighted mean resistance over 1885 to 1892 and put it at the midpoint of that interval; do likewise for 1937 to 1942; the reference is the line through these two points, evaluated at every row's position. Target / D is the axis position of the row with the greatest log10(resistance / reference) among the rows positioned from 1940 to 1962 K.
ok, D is 1961.0 K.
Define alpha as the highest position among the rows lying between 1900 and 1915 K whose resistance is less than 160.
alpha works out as 1913.5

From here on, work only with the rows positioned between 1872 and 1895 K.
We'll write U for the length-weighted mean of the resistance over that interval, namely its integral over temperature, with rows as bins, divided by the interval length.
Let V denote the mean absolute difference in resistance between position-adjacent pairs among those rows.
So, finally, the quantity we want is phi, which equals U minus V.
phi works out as 147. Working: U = 152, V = 5.5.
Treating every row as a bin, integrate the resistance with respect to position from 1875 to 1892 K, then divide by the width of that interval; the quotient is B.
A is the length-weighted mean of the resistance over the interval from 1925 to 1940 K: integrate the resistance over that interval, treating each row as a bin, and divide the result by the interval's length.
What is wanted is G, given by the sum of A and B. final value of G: 291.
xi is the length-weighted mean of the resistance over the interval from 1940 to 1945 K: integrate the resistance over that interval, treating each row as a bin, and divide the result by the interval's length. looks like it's 117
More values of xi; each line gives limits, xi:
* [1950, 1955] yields 194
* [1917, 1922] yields 170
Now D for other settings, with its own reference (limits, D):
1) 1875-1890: 1883.5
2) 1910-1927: 1923.5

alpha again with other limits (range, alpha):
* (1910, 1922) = 1913.5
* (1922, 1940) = 1938.5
